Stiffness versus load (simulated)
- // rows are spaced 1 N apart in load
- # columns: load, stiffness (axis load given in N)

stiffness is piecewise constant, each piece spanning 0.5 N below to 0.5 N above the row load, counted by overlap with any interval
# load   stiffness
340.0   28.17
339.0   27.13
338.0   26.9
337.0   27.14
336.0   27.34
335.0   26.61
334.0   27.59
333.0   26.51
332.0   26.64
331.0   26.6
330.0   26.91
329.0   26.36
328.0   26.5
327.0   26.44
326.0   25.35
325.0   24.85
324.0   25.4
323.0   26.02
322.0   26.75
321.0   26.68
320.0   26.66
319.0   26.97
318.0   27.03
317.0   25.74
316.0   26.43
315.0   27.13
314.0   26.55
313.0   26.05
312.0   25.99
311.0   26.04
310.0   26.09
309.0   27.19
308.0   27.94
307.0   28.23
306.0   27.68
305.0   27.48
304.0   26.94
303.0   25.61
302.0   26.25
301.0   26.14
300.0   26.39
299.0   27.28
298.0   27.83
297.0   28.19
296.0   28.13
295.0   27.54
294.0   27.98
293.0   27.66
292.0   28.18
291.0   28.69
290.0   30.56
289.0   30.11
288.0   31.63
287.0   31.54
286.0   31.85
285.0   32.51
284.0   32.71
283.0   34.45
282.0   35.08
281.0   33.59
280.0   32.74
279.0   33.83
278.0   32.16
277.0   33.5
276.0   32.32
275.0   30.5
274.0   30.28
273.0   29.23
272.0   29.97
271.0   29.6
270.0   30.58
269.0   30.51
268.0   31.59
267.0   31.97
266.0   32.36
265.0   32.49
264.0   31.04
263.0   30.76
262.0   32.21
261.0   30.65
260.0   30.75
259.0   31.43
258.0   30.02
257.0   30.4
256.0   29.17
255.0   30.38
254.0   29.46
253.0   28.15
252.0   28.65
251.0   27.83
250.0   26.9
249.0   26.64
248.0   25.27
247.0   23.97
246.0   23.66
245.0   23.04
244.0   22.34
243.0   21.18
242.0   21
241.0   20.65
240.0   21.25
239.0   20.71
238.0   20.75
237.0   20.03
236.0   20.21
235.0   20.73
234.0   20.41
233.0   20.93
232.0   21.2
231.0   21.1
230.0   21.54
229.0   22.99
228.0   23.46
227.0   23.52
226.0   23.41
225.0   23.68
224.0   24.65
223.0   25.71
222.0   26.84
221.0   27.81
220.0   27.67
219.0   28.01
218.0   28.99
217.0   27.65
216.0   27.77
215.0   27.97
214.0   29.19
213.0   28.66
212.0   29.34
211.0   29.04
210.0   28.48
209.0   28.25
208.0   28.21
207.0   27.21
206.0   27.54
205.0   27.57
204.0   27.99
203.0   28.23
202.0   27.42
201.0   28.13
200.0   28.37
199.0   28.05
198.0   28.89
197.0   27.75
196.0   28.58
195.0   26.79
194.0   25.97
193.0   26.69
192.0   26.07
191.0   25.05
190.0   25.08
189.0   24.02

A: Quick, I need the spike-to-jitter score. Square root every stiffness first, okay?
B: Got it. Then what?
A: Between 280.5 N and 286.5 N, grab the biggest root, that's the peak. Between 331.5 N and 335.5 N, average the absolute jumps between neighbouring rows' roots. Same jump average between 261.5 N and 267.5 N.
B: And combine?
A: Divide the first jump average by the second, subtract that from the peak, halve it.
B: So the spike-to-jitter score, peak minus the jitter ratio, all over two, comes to 2.4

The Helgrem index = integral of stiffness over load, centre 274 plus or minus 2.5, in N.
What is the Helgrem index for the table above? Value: 152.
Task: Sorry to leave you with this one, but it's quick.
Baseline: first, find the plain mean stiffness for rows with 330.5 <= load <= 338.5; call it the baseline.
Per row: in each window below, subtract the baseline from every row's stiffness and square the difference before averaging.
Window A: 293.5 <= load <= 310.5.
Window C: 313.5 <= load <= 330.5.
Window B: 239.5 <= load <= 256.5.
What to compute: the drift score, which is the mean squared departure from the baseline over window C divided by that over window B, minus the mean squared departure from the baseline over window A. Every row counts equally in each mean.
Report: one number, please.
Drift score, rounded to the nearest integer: -1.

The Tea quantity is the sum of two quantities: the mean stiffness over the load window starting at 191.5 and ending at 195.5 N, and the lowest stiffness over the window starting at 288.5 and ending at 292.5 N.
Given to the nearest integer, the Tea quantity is 55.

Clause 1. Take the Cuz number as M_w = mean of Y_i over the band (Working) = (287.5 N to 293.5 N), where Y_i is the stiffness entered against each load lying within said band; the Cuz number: 29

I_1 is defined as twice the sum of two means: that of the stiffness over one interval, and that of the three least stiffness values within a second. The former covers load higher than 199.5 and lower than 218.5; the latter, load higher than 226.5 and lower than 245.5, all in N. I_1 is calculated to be 97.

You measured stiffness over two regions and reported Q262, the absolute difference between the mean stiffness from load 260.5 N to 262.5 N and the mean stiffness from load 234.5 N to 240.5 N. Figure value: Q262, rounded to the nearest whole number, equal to 11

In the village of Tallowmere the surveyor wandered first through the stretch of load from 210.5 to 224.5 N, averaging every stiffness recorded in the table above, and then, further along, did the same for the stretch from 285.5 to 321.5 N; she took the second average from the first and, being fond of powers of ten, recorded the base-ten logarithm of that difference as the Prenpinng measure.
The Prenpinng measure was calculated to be -0.7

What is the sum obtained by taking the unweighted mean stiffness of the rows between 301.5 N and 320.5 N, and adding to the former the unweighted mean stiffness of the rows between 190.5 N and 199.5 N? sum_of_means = 53.8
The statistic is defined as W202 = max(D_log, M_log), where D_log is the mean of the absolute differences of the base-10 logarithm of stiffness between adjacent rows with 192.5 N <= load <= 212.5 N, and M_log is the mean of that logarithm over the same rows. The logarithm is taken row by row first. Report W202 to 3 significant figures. 1.45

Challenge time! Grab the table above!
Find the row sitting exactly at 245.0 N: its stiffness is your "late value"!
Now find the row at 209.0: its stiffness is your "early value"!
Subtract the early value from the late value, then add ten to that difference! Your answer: 5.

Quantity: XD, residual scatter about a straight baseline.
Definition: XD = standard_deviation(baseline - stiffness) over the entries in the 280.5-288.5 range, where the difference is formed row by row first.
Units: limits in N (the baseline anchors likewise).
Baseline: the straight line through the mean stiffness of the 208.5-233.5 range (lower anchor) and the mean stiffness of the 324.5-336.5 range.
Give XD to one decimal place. 1.3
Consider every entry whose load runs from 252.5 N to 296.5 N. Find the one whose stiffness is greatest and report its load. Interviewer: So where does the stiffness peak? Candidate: 282.0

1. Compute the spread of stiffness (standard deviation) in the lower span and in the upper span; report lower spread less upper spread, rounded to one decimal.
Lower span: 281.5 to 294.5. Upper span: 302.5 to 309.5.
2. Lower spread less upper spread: 1.5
